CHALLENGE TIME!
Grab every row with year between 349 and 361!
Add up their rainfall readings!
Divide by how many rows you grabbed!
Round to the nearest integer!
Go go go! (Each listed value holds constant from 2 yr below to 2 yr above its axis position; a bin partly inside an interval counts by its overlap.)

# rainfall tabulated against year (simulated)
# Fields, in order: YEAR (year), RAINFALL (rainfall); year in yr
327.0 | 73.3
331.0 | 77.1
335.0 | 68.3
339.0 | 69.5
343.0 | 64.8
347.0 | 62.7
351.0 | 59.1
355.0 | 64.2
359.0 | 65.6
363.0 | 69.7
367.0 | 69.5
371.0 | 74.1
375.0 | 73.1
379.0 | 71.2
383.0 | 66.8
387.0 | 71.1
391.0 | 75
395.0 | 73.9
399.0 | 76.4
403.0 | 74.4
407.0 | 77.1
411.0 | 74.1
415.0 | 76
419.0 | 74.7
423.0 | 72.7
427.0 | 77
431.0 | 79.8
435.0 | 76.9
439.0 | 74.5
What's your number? 63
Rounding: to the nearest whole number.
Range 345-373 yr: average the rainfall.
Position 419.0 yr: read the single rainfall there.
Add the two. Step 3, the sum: 141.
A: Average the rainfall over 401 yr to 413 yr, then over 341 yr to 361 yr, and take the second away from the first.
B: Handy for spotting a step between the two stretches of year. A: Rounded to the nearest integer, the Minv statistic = 12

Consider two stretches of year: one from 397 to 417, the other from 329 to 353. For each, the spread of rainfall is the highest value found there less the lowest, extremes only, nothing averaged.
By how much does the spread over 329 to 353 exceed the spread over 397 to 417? 15.0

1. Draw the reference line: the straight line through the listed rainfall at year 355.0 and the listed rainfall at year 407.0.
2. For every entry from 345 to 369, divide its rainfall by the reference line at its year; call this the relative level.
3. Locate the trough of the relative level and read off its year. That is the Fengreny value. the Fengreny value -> 351.0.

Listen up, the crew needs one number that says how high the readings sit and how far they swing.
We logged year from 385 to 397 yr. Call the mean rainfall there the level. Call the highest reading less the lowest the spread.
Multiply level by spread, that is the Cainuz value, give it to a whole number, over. 286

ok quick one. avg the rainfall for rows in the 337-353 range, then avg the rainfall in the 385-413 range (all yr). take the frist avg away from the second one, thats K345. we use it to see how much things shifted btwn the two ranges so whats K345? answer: 11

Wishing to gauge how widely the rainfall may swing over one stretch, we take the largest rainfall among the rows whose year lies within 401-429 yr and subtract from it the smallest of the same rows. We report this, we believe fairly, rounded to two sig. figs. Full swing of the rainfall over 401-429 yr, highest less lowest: 4.4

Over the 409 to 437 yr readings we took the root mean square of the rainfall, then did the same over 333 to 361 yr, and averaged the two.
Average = 70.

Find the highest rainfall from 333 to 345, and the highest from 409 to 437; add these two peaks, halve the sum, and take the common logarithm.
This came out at 1.87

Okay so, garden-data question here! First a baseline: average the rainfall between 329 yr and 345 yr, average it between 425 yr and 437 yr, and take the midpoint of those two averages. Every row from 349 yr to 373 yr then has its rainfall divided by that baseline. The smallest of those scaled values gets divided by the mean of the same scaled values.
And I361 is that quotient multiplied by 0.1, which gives 0.0882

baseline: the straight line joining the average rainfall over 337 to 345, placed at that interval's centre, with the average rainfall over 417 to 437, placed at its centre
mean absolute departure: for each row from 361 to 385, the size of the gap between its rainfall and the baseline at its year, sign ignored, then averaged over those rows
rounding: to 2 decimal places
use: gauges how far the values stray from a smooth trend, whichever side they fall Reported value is 1.93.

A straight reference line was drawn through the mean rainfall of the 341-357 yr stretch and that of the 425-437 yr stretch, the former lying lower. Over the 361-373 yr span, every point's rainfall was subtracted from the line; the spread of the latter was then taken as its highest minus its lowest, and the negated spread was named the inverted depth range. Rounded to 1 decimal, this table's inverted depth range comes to -3.9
